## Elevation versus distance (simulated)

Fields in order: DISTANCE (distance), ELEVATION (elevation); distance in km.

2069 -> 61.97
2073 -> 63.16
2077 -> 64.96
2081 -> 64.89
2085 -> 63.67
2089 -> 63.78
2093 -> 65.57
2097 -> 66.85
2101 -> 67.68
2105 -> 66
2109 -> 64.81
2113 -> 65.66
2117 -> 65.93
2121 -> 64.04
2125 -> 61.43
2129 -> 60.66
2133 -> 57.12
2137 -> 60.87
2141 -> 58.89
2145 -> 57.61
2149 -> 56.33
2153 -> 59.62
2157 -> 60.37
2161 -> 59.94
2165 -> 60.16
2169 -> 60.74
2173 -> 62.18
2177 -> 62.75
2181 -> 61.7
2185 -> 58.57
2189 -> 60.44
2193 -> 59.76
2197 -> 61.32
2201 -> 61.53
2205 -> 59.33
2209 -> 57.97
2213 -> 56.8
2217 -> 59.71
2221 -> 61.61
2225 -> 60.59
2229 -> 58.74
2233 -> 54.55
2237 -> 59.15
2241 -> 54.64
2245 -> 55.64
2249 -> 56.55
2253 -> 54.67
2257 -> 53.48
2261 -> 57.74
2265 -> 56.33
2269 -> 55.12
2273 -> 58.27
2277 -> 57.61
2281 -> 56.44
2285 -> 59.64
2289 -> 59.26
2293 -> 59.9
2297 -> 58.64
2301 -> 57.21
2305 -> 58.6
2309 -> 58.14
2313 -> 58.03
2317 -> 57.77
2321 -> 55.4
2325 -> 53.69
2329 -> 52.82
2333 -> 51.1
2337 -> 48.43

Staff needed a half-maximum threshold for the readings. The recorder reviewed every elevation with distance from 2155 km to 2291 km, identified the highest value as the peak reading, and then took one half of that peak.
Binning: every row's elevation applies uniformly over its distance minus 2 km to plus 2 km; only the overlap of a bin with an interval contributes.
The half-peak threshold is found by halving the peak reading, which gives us 31.4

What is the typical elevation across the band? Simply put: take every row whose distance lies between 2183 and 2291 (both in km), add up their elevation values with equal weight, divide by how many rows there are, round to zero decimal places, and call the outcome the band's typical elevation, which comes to 58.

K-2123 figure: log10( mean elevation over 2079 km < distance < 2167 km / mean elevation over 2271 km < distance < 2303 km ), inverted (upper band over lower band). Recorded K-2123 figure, -0.029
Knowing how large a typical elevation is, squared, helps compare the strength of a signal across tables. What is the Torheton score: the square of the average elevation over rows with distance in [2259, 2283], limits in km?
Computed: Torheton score 3240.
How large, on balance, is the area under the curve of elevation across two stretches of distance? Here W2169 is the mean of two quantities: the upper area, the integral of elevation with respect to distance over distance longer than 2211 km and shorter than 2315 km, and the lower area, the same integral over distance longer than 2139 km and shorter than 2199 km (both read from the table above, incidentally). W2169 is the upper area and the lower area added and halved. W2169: 4795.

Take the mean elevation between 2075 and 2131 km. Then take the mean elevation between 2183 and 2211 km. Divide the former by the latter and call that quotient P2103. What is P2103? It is 1.08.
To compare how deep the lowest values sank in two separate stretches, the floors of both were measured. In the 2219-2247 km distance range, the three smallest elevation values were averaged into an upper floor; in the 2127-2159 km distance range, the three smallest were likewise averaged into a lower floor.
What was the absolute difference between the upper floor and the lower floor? 2.1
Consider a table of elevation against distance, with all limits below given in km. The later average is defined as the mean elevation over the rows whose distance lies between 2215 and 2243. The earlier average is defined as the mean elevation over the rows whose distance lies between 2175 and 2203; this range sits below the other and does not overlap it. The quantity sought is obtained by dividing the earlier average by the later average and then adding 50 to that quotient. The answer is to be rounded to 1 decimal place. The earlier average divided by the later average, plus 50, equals 51.0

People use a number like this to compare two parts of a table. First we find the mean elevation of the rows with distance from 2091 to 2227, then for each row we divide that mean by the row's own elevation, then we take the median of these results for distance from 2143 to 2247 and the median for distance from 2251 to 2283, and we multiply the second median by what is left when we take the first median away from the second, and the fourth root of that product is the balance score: 0.507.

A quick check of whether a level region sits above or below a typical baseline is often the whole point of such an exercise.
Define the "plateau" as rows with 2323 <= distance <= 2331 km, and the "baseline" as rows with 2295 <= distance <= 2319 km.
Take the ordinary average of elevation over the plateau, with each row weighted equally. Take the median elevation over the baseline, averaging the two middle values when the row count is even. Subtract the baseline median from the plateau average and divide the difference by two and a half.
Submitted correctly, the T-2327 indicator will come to -1.9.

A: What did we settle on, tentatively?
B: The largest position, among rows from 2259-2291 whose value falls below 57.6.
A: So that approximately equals 2281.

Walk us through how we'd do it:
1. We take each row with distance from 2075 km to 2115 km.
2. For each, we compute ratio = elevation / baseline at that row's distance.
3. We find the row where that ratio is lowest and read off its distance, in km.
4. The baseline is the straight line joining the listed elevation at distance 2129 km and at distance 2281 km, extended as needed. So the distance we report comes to 2085 km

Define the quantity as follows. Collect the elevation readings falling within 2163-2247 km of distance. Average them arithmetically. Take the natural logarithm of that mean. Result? 4.08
